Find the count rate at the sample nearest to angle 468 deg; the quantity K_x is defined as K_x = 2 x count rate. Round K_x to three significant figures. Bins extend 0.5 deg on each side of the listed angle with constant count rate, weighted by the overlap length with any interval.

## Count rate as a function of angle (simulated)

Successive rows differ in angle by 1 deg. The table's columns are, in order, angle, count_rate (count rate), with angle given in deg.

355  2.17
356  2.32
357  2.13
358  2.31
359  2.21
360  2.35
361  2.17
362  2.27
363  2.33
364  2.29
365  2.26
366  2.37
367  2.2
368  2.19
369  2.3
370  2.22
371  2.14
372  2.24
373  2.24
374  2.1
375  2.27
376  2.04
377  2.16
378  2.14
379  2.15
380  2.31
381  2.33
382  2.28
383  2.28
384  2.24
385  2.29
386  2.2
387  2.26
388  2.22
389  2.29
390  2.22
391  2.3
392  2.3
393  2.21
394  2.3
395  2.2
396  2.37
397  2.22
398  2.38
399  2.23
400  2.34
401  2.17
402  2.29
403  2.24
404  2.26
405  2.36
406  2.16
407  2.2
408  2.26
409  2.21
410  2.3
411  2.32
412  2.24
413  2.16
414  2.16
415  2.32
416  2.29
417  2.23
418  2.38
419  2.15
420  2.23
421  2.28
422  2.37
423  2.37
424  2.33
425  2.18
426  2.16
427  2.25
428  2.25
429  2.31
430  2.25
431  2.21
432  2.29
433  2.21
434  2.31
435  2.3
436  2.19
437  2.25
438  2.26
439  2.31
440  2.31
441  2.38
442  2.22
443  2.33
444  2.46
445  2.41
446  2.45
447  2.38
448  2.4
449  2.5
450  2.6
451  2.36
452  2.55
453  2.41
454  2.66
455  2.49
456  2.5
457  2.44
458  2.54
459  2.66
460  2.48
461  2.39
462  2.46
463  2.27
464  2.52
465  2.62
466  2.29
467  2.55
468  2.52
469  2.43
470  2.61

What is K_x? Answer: 5.04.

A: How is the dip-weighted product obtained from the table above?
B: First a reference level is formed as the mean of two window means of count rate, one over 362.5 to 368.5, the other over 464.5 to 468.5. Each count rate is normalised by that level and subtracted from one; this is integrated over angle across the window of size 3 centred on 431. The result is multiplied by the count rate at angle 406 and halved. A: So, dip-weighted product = 0.18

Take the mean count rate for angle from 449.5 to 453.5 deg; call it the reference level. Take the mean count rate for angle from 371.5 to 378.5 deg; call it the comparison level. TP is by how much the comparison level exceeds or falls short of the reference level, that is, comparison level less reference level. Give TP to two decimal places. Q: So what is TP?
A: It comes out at -0.31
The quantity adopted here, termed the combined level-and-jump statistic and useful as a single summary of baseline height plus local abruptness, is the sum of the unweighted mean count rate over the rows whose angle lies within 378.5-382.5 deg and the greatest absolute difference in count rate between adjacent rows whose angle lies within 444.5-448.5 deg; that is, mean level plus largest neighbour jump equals 2.34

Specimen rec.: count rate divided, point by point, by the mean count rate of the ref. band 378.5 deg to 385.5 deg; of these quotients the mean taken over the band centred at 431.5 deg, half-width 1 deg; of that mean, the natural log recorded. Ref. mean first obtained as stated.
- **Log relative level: -0.01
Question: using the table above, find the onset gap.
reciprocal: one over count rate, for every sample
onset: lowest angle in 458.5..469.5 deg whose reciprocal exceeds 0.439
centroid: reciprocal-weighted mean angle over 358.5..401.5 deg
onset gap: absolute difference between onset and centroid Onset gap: 83.0 deg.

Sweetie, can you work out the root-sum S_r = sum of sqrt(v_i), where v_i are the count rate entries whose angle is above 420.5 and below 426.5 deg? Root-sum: 9.06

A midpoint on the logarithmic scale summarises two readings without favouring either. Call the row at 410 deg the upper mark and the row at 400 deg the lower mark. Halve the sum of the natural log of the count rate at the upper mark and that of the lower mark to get 0.842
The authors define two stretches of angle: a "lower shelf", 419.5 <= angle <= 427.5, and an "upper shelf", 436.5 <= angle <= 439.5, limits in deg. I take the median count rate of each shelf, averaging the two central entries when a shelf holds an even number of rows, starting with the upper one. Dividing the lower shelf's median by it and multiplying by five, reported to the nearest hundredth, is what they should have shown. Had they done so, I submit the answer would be 5.01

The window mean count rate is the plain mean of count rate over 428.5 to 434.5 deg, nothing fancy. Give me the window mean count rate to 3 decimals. 2.263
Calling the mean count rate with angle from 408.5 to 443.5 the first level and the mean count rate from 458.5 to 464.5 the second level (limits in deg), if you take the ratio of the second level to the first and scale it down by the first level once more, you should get 0.480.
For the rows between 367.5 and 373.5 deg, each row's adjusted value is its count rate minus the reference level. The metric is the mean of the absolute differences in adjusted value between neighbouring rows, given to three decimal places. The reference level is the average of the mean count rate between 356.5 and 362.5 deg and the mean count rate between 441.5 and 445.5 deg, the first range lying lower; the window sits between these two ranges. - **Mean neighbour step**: 0.074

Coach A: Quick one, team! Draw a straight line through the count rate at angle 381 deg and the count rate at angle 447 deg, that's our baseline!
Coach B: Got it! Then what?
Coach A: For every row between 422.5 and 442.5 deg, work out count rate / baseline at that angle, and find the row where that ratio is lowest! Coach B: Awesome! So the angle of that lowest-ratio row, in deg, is 426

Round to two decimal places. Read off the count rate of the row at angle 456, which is 2.50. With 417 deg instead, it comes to 2.23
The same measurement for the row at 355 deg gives 2.17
